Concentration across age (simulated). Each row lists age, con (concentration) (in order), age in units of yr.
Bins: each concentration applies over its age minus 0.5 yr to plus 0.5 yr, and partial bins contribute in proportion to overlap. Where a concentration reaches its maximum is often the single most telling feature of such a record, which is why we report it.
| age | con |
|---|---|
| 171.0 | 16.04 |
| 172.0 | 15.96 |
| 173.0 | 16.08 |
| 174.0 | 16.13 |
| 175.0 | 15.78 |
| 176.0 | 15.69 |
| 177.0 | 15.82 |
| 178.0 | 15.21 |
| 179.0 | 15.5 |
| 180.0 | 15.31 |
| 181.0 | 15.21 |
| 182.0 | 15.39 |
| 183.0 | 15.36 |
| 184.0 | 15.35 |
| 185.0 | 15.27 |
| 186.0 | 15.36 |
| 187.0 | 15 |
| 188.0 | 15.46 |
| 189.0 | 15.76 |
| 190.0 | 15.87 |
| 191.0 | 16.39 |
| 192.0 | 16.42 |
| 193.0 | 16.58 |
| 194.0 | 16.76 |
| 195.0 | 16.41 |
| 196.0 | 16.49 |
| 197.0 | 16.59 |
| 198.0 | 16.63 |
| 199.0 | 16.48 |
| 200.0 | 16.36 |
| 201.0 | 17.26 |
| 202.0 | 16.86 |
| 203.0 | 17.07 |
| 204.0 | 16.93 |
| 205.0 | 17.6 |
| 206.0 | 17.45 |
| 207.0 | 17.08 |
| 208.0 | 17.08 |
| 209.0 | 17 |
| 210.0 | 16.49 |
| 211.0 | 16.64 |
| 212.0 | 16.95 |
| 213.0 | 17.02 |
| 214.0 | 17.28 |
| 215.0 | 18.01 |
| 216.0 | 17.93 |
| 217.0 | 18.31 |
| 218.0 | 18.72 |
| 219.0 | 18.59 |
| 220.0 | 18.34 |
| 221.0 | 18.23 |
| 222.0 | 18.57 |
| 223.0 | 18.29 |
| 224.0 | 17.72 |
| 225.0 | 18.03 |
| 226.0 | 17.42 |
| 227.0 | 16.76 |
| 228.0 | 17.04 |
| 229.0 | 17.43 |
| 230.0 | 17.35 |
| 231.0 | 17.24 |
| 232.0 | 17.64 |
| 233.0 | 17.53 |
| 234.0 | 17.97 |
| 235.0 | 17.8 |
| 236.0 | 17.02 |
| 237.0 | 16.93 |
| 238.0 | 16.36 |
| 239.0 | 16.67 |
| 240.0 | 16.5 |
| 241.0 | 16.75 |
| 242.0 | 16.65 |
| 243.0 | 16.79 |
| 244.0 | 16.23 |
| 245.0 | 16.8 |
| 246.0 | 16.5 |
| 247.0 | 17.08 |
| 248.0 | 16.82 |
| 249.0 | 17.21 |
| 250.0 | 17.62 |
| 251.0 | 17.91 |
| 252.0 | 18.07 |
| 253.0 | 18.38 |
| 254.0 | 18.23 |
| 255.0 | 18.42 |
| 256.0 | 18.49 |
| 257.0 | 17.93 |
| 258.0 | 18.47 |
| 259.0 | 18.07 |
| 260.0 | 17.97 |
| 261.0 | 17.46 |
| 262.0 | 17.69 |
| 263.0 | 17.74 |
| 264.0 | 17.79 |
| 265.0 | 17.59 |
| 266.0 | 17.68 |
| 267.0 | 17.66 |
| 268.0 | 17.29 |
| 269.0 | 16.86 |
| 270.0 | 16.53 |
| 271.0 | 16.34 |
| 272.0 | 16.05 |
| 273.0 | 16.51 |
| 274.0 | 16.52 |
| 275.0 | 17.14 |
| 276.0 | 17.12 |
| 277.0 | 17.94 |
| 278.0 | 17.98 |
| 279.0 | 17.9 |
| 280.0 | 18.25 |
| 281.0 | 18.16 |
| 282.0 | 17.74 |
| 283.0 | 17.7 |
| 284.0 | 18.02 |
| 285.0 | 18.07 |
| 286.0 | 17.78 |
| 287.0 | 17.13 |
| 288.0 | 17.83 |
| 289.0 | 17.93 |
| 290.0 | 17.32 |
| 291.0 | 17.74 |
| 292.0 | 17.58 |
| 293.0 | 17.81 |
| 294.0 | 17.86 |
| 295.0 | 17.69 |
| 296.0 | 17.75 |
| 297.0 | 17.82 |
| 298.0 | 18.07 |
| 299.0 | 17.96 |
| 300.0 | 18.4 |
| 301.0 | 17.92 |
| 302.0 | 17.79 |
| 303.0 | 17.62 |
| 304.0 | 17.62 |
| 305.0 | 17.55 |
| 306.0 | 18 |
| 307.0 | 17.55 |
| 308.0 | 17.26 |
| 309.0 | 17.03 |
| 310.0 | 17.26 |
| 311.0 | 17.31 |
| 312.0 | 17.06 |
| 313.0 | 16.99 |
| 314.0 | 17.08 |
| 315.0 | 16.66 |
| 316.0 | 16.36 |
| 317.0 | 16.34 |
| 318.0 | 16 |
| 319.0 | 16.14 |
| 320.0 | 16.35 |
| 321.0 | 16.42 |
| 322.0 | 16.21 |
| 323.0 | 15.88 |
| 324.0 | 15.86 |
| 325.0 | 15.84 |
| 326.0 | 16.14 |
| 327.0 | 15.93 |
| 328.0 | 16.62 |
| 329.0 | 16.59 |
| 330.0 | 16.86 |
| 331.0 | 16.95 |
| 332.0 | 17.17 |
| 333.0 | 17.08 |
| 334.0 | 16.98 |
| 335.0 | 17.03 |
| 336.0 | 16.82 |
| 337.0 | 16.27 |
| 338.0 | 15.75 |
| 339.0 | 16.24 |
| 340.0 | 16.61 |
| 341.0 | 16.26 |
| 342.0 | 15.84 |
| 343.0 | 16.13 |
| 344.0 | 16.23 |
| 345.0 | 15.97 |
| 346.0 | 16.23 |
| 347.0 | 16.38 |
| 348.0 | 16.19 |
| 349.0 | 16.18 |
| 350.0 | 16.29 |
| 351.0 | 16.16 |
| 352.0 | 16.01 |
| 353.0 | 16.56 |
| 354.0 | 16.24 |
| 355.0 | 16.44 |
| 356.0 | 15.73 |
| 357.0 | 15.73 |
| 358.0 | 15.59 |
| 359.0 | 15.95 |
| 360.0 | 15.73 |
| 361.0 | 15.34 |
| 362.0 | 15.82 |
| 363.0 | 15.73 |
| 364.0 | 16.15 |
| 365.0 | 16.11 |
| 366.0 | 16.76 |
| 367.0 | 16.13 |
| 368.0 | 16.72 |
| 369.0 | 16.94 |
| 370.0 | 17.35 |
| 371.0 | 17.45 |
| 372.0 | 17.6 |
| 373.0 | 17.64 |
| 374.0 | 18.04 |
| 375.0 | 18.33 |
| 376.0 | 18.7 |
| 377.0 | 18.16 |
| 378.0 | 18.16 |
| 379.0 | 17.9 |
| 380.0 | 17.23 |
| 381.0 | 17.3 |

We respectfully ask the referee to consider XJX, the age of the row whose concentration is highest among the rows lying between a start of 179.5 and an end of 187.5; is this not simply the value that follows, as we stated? 182.0 yr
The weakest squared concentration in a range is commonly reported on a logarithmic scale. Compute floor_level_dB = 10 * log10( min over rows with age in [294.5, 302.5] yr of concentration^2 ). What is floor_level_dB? 25.0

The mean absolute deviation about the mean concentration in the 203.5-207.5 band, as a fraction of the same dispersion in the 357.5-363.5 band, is 1.7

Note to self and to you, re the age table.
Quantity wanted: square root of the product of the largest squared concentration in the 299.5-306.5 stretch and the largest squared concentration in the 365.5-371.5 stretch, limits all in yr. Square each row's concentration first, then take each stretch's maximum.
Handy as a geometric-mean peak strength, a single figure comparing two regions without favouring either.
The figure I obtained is 321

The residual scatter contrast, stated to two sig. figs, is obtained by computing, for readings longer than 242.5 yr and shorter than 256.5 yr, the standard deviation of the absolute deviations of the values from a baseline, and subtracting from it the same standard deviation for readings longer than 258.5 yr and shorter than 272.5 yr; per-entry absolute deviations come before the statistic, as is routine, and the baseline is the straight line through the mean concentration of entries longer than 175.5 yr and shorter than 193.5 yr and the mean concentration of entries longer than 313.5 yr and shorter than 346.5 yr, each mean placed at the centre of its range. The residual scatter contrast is 0.11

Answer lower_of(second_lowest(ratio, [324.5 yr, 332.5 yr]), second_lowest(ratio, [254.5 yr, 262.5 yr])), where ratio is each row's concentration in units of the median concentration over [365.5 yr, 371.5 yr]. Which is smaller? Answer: 0.945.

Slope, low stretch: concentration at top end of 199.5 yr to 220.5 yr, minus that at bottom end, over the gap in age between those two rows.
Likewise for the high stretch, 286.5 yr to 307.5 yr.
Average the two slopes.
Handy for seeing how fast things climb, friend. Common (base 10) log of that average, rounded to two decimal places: -1.22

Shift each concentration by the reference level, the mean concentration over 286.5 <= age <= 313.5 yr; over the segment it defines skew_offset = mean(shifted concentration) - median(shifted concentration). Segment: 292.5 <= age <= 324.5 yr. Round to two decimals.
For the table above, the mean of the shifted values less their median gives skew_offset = -0.11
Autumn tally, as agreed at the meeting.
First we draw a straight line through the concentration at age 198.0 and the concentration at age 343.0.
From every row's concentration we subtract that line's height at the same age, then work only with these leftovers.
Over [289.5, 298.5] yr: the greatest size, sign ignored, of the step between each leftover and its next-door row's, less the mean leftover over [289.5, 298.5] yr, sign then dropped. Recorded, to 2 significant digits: 1.0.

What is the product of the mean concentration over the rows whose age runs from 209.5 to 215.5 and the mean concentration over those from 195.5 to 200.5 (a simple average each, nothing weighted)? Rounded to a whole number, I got 282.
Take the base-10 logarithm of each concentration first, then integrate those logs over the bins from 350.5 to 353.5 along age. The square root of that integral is 1.91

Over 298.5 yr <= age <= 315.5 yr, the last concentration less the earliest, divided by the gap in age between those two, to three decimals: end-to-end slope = -0.081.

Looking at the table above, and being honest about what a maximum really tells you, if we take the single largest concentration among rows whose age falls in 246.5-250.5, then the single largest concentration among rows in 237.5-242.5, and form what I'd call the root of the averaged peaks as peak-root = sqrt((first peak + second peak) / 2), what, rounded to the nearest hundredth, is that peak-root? 4.15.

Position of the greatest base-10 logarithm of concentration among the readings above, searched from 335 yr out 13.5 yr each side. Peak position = 332.0 yr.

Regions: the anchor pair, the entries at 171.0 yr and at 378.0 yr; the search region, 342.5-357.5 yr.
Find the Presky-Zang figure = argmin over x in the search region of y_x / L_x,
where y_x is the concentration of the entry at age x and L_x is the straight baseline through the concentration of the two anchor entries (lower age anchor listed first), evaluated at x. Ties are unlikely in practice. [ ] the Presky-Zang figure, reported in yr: 357.0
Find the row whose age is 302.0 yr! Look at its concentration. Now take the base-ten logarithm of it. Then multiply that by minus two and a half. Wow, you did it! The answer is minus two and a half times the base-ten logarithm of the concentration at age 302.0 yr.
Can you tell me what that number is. -3.13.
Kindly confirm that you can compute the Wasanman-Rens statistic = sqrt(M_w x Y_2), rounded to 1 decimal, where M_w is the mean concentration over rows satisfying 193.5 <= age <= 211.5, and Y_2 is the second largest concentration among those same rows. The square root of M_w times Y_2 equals 17.1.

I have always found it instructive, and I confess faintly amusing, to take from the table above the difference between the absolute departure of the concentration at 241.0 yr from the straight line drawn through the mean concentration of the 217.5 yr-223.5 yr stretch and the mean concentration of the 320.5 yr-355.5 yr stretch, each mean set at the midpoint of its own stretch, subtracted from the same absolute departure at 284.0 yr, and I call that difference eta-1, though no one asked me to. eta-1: -0.64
